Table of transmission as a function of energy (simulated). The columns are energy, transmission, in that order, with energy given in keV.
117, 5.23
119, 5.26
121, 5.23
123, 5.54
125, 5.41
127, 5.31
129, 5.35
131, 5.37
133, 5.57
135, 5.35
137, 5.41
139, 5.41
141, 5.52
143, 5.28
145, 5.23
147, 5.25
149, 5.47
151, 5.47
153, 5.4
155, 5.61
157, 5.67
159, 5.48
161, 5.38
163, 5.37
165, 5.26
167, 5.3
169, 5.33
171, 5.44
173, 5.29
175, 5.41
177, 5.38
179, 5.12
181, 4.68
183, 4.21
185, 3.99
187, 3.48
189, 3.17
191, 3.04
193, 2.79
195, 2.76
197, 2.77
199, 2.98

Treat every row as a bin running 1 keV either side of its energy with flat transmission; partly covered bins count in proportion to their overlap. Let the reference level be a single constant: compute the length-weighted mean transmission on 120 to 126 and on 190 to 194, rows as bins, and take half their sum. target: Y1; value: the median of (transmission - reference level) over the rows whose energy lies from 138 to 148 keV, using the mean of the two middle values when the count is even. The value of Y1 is 1.13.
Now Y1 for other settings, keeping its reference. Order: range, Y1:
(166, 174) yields 1.16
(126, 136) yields 1.20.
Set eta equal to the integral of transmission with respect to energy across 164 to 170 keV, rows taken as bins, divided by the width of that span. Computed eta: 5.30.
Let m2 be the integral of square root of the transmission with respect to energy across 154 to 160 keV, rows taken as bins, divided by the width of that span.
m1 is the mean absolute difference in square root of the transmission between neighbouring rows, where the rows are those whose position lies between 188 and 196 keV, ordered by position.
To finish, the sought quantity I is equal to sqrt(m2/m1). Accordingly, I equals 7.7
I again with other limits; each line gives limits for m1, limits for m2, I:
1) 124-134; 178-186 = 10.5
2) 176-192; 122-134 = 5.3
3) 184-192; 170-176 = 5.2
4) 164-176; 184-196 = 9.6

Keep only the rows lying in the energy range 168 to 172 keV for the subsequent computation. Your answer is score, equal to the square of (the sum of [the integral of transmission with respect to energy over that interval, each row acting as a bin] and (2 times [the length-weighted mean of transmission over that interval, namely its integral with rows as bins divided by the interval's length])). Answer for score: 1044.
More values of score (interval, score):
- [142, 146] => 994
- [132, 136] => 1073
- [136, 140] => 1054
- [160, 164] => 1040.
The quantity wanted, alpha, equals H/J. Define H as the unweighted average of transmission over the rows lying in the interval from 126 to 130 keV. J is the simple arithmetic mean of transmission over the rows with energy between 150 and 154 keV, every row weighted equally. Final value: 0.98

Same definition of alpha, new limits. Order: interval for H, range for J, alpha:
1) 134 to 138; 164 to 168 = 1.02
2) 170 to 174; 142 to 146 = 1.02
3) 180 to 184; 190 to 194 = 1.52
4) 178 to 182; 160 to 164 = 0.91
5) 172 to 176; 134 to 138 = 0.99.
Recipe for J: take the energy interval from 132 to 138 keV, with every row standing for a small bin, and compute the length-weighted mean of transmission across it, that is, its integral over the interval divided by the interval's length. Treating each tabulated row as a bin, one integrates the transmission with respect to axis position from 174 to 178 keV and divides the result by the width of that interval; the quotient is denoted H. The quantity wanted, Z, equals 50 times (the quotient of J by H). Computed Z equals 50.4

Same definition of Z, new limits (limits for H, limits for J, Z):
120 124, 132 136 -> 50.7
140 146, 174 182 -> 48.2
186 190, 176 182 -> 76.1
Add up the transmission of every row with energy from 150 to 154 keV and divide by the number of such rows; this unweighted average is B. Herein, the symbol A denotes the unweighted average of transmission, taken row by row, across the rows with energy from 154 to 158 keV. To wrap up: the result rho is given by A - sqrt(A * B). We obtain 0.10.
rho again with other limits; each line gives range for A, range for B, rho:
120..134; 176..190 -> 0.59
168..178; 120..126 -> -0.01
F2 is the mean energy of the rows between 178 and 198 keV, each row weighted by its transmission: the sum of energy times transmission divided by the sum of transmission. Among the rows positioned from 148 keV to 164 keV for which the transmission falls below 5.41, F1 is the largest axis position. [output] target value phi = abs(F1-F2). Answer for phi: 23.8 keV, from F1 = 163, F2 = 186.8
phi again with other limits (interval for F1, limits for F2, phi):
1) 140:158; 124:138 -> 22.0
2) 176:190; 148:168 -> 31.1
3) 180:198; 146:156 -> 46.0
